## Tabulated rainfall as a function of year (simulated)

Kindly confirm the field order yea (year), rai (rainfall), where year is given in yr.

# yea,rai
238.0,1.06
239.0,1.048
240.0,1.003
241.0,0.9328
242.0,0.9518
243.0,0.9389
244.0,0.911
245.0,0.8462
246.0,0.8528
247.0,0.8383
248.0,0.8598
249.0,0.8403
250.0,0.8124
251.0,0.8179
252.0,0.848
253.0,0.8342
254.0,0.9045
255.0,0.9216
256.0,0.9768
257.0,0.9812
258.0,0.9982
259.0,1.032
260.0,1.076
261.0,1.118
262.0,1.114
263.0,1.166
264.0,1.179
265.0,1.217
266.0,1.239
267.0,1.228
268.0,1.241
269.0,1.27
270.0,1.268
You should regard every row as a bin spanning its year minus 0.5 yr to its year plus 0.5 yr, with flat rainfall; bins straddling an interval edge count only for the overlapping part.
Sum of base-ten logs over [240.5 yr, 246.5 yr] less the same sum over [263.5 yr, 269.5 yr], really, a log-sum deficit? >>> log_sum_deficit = -0.80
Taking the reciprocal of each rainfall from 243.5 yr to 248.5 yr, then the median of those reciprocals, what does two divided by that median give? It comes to 1.71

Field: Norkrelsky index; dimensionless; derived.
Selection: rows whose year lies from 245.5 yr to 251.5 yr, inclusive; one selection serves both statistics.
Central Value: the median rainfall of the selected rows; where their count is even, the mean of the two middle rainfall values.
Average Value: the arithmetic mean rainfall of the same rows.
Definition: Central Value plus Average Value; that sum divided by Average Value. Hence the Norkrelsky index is 2.003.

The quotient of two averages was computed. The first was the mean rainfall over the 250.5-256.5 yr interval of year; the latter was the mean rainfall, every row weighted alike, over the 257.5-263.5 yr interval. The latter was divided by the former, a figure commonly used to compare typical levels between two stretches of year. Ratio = 1.2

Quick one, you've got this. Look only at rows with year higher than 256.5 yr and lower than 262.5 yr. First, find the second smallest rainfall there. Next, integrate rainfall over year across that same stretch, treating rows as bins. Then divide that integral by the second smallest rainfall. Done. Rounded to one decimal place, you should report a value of 6.3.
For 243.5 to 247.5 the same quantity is 4.1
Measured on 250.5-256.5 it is 6.4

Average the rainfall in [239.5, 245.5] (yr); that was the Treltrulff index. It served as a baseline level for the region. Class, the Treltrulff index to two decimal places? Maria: 0.93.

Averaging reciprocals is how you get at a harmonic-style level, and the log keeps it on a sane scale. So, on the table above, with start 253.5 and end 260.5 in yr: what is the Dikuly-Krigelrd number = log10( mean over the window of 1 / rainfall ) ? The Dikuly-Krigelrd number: 0.01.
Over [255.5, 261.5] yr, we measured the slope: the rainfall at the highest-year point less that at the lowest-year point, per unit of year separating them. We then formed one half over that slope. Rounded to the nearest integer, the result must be 18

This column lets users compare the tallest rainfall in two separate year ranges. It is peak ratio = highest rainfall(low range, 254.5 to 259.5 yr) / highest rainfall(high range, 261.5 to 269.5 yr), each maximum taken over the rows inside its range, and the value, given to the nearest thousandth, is 0.813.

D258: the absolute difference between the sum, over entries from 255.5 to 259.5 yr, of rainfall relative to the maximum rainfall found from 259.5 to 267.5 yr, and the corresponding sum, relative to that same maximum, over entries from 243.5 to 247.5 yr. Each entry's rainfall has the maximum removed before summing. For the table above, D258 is 0.5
